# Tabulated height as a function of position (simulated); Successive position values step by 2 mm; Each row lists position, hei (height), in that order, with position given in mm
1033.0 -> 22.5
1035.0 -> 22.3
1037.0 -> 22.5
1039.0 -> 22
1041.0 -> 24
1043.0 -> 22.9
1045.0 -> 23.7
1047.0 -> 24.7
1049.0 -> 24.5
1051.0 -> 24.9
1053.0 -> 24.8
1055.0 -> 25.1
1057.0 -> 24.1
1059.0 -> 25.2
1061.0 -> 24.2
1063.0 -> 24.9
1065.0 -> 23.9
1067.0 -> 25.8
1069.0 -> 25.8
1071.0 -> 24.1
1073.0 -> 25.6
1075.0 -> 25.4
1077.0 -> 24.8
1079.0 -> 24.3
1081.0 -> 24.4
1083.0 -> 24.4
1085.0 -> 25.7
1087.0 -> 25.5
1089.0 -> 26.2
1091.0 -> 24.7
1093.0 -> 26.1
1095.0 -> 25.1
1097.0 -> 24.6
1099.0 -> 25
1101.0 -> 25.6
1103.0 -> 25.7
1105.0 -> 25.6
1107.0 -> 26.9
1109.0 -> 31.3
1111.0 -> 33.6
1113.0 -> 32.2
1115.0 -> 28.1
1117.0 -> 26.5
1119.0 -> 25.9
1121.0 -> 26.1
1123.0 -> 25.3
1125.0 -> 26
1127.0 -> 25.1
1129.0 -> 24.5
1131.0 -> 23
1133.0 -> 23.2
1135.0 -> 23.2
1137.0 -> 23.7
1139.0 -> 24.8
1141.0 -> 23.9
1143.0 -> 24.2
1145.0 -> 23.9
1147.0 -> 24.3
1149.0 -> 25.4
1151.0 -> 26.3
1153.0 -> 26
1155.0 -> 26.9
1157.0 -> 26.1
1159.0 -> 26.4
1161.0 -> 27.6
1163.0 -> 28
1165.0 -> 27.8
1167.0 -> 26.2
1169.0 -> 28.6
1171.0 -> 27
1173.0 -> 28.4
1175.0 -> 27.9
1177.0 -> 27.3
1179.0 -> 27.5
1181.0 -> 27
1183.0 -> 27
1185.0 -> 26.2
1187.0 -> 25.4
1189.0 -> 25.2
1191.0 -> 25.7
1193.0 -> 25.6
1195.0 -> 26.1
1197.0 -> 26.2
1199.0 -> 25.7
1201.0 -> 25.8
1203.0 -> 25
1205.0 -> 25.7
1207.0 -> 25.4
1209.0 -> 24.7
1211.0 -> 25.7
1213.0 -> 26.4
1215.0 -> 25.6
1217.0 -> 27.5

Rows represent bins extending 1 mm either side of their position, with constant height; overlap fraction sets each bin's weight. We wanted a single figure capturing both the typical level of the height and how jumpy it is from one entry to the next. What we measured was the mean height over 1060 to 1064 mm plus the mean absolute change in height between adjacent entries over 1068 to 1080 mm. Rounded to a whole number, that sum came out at 25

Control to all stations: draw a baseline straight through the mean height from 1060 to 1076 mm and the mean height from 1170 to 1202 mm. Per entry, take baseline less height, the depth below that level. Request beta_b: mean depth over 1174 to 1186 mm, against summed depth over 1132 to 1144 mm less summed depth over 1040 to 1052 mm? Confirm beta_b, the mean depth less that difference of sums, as -10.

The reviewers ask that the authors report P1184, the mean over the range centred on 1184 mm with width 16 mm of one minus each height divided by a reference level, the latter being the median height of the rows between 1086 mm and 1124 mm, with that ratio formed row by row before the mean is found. -0.020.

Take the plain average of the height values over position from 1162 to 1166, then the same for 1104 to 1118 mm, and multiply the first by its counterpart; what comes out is 814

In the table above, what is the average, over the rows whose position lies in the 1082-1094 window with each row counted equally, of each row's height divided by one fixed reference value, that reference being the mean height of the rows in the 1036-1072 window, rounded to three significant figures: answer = 1.05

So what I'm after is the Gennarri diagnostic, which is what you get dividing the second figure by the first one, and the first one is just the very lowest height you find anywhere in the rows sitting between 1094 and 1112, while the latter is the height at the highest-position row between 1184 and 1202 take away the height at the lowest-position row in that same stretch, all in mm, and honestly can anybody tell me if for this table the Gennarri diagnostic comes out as -0.016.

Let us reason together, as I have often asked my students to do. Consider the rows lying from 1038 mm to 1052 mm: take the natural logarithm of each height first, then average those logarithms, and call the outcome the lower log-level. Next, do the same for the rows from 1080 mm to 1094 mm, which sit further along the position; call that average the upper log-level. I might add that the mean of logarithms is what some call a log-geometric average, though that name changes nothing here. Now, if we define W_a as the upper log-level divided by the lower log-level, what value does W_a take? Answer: 1.02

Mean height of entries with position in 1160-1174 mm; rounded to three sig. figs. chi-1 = 27.7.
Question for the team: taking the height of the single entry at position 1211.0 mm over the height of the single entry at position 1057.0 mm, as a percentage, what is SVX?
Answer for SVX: 107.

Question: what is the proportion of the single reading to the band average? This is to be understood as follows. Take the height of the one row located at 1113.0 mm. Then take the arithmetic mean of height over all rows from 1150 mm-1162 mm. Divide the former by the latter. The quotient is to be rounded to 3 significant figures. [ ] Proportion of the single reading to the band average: 1.21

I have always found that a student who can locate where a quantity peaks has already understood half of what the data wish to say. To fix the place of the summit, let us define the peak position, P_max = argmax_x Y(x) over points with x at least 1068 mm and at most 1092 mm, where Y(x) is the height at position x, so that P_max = 1089.0 mm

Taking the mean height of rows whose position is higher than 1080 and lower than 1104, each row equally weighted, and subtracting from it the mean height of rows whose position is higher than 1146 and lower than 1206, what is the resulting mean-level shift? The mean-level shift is -1.2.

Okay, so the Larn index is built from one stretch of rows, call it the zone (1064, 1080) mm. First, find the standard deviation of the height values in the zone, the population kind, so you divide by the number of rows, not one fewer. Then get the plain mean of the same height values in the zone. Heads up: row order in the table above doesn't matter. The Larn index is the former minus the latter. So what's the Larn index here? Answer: -24.2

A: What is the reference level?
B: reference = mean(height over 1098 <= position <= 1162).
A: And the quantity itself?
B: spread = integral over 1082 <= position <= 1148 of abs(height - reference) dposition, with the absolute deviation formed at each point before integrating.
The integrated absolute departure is 108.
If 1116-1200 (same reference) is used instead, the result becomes 94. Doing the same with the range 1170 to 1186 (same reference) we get 20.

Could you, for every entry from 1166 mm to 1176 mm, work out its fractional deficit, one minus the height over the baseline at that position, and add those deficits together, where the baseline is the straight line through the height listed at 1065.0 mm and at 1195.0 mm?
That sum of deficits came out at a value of -0.4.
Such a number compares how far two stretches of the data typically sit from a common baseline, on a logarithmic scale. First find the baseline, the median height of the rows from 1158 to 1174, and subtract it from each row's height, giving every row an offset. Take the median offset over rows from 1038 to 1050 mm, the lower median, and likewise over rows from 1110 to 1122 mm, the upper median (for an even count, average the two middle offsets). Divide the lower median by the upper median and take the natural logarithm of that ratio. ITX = 2.3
